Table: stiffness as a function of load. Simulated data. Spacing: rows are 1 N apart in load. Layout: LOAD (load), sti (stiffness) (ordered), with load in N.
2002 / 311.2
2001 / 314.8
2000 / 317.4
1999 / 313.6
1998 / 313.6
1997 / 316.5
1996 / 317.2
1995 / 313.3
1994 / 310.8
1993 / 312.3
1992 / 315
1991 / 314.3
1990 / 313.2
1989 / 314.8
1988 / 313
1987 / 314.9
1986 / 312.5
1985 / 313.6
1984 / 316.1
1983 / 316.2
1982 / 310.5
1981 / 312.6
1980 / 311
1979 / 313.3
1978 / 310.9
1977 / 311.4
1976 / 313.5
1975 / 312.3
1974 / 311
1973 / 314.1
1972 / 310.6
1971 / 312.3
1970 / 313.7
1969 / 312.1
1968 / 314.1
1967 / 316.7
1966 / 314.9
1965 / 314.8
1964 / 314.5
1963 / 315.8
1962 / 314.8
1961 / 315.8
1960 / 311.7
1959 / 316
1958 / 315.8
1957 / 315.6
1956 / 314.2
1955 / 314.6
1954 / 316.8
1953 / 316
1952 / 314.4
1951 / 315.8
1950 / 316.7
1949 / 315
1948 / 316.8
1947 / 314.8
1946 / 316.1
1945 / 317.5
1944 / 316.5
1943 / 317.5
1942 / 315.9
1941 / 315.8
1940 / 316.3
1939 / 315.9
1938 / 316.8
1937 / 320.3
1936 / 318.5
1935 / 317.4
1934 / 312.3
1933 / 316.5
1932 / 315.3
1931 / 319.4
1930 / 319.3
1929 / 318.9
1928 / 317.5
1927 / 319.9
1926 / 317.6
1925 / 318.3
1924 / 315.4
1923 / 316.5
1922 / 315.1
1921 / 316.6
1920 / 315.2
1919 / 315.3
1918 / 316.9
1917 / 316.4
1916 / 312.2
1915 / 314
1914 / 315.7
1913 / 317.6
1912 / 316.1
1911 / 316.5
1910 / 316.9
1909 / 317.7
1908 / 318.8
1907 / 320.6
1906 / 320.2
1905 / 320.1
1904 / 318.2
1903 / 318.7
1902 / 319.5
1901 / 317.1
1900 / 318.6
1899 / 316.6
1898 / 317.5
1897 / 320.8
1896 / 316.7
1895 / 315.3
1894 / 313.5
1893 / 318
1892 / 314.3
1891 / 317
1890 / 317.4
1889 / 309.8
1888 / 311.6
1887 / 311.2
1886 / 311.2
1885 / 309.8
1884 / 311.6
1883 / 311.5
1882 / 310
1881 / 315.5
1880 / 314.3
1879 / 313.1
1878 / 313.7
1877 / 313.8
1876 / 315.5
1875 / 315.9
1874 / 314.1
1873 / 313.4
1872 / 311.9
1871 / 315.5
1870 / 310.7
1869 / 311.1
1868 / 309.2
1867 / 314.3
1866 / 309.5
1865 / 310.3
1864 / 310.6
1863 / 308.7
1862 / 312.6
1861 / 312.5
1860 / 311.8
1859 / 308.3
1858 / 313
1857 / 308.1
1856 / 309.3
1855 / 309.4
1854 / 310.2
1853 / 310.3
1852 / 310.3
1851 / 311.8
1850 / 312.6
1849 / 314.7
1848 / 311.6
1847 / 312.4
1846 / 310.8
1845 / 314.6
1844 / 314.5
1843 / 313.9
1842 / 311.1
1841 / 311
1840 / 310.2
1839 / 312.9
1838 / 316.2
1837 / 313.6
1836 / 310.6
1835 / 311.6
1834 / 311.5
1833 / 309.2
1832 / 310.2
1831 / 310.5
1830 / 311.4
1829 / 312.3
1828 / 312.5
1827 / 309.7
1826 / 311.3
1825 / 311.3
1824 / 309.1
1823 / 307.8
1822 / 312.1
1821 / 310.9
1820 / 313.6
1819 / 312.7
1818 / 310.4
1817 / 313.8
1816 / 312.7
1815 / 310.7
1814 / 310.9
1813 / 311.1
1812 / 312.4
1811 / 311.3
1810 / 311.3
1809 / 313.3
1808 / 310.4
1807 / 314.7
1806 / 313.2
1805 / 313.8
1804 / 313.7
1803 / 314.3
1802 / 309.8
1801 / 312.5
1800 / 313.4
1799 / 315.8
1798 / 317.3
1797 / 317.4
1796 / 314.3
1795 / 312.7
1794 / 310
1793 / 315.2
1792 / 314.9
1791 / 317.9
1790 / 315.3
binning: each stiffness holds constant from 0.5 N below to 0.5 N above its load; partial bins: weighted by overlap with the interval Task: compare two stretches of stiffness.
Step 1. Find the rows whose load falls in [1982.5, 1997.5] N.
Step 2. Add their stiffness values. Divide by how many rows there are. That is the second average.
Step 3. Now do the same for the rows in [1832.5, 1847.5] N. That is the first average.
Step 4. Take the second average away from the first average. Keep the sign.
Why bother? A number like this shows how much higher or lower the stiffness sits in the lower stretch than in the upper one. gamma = -2.0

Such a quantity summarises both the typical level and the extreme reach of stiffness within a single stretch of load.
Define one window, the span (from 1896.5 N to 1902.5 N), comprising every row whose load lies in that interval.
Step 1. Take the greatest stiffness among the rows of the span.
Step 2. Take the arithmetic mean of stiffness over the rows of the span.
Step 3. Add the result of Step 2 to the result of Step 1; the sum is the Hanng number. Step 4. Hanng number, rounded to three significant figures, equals 639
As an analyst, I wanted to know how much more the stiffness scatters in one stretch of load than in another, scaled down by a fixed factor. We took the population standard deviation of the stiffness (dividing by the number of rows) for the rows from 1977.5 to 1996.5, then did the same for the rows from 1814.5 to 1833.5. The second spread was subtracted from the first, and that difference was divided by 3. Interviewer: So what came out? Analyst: 0.11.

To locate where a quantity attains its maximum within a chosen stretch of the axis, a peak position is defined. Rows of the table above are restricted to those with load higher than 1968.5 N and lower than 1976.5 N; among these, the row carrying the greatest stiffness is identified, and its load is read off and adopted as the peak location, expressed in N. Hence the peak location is 1973 N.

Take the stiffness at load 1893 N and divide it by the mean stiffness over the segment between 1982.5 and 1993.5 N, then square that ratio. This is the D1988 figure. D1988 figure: 1.02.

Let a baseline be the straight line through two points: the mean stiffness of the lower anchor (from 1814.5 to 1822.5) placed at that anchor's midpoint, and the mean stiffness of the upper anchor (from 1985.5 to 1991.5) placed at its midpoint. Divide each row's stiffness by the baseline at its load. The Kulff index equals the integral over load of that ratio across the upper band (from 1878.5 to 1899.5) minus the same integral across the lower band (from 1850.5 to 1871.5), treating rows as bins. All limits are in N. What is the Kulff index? 0.20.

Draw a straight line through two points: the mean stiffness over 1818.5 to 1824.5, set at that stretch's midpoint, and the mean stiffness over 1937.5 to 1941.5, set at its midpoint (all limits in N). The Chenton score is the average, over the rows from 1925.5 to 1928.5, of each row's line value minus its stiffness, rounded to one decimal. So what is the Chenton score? -2.7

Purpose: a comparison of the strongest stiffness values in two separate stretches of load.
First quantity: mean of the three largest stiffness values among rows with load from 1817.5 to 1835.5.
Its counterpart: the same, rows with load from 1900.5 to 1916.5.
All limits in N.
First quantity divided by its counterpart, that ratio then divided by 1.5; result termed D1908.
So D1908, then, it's 0.651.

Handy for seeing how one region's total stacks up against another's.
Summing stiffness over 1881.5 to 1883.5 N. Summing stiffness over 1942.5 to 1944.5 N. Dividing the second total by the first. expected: 1.020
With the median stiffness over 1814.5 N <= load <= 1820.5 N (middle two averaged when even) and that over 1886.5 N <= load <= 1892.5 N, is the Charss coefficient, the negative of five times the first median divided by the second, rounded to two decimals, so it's -5.00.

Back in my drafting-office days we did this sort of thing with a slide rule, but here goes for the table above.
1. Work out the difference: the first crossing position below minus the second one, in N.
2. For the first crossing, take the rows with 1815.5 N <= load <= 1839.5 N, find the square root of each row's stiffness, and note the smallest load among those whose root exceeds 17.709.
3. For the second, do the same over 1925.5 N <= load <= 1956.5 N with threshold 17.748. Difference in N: -109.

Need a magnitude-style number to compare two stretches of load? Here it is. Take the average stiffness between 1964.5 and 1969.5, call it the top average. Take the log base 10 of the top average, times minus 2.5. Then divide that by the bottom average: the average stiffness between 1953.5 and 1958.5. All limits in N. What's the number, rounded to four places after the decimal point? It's -0.0198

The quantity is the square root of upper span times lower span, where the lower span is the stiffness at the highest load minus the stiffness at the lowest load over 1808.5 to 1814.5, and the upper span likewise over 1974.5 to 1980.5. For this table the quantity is 1.8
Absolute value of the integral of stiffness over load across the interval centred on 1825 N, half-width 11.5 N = 7157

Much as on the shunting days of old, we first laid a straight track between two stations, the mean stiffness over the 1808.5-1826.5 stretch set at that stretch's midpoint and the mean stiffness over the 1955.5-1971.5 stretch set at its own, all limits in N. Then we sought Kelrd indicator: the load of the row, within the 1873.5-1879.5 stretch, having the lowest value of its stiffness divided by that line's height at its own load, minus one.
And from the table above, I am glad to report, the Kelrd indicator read 1879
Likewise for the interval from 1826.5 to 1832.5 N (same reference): 1827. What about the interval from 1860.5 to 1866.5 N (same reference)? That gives 1863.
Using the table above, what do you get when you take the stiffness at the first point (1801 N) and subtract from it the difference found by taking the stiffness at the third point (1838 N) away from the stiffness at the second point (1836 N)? 318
